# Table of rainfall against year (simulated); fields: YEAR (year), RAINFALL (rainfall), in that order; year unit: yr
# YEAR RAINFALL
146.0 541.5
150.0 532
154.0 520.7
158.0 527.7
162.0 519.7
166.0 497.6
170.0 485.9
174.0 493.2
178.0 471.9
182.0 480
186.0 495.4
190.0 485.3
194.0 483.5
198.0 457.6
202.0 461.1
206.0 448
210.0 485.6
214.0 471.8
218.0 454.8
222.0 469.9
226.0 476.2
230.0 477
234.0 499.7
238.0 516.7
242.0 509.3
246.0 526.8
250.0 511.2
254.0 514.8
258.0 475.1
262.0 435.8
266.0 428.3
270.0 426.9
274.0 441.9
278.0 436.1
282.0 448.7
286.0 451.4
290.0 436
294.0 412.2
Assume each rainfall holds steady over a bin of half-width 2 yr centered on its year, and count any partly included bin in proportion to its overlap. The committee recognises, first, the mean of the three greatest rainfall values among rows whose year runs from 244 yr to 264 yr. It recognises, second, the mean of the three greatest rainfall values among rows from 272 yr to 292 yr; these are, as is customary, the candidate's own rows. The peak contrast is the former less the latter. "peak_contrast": 70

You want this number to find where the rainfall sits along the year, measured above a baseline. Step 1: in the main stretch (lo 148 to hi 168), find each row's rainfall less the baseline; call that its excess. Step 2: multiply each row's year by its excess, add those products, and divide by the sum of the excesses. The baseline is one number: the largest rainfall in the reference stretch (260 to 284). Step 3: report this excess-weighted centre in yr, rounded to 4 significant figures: 157.2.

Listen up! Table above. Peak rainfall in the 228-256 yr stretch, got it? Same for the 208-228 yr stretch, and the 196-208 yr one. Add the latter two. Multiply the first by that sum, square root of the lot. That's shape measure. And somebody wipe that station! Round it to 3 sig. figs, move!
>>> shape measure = 706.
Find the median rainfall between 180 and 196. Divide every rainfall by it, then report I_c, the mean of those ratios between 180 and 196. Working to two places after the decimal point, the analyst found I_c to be 1.00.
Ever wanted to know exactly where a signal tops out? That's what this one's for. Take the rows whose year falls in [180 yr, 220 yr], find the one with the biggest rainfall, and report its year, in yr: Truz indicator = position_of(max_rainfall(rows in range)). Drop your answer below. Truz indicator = 186.0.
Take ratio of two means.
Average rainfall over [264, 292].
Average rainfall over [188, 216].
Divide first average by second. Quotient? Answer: 0.932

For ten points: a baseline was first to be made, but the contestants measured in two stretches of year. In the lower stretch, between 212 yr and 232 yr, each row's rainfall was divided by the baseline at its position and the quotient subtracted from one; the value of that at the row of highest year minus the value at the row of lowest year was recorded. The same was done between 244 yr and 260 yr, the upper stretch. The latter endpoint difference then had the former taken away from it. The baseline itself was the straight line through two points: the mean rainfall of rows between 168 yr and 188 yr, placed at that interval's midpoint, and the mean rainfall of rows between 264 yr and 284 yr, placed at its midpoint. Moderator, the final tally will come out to 0.13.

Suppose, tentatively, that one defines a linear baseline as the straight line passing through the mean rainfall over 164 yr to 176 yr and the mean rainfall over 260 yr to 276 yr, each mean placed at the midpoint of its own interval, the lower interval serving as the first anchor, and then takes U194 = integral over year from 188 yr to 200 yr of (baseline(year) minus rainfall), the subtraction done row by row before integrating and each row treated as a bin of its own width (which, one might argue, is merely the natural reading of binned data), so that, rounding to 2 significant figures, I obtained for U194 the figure 28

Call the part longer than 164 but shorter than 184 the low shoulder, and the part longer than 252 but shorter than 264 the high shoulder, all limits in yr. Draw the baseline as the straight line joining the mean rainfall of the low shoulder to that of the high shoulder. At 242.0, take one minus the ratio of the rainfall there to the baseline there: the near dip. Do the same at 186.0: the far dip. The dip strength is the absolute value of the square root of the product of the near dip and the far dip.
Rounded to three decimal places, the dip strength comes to 0.039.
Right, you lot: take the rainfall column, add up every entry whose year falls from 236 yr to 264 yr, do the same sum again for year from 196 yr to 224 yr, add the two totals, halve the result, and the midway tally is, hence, 3369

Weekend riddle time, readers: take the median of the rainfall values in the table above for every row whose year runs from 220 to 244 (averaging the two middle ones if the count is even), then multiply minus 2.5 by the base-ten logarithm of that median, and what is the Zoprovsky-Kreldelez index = -6.72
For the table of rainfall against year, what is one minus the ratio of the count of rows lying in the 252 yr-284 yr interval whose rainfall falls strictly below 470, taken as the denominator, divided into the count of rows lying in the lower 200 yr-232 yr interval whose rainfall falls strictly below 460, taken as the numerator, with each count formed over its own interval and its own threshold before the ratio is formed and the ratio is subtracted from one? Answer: 0.67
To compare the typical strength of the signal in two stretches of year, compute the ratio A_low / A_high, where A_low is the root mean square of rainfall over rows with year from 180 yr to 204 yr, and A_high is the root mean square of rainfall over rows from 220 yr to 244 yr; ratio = 0.97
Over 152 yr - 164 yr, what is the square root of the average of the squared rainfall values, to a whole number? 523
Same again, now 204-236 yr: 473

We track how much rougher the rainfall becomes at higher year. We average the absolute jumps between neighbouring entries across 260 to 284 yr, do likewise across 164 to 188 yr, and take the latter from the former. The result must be -4.3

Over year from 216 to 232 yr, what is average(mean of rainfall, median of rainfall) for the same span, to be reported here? 471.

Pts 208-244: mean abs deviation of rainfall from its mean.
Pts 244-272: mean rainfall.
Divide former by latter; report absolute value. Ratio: 0.034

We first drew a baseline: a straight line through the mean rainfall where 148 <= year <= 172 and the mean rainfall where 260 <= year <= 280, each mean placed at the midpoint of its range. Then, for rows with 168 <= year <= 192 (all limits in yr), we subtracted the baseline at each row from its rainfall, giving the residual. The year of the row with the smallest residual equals 178.0 yr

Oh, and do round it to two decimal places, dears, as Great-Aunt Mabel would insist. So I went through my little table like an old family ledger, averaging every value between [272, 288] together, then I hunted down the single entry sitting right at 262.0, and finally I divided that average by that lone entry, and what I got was 1.02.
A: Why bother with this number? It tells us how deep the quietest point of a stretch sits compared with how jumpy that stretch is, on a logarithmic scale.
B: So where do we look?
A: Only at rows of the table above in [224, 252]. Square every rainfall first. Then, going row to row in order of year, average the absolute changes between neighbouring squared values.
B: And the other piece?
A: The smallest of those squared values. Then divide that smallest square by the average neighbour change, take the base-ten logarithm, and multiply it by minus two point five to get -3.05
